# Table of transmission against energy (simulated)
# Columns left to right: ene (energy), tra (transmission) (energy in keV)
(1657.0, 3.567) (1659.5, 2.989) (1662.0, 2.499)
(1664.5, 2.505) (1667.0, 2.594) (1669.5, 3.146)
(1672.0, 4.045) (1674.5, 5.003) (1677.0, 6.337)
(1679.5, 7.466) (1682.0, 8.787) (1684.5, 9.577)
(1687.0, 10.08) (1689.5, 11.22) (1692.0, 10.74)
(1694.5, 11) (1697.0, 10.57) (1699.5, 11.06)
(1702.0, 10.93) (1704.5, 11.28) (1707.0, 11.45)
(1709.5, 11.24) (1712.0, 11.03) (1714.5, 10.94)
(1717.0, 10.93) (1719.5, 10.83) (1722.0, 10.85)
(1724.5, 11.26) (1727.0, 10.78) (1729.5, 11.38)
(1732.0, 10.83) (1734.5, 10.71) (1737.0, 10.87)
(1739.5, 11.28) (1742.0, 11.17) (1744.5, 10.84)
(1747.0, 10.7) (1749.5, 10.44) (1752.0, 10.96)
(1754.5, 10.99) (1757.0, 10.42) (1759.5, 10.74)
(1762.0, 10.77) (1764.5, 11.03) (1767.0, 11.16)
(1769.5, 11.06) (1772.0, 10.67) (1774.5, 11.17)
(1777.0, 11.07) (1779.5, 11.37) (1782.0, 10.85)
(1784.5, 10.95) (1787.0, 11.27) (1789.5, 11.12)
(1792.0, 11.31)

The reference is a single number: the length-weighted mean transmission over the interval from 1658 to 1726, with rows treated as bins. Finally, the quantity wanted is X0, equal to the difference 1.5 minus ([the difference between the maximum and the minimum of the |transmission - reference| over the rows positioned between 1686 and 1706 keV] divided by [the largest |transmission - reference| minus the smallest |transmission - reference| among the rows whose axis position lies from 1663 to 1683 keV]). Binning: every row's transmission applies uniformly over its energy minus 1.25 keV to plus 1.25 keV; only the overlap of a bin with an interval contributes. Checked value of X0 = 1.3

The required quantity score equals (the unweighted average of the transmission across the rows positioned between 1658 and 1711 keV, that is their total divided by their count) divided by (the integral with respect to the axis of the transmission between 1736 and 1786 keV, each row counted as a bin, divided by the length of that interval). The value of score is 0.72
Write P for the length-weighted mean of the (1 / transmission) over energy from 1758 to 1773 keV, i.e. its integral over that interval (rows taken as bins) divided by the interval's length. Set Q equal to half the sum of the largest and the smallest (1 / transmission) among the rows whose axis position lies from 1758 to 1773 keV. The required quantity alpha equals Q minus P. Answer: -0.0001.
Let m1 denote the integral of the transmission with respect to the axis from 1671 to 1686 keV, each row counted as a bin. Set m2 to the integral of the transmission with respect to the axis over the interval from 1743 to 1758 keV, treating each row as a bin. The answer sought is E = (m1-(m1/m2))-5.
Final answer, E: 99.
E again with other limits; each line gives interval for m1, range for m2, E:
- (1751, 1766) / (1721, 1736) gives 156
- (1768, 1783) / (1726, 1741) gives 160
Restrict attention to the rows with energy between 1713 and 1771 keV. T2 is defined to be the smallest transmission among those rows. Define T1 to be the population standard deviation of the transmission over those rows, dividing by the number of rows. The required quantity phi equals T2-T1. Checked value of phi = 10.2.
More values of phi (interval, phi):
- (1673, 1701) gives 3.0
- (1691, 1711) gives 10.3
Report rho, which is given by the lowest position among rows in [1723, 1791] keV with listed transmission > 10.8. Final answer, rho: 1724.5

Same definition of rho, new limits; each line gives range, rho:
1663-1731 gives 1689.5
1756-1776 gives 1764.5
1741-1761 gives 1742.0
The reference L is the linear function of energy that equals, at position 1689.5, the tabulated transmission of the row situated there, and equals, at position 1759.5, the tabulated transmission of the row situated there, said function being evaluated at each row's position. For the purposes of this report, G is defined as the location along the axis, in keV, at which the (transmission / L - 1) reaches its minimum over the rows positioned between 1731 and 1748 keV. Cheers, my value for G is 1734.5 keV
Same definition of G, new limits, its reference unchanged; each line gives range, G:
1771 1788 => 1772.0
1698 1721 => 1702.0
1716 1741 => 1734.5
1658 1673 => 1662.0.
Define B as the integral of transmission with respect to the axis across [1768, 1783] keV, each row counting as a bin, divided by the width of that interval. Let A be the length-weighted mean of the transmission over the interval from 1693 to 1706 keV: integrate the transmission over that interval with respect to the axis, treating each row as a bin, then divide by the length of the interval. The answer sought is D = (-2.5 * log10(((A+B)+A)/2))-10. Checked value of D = -13.0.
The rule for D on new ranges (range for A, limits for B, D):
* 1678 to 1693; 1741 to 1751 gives -12.9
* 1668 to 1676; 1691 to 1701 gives -12.4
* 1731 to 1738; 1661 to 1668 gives -12.7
